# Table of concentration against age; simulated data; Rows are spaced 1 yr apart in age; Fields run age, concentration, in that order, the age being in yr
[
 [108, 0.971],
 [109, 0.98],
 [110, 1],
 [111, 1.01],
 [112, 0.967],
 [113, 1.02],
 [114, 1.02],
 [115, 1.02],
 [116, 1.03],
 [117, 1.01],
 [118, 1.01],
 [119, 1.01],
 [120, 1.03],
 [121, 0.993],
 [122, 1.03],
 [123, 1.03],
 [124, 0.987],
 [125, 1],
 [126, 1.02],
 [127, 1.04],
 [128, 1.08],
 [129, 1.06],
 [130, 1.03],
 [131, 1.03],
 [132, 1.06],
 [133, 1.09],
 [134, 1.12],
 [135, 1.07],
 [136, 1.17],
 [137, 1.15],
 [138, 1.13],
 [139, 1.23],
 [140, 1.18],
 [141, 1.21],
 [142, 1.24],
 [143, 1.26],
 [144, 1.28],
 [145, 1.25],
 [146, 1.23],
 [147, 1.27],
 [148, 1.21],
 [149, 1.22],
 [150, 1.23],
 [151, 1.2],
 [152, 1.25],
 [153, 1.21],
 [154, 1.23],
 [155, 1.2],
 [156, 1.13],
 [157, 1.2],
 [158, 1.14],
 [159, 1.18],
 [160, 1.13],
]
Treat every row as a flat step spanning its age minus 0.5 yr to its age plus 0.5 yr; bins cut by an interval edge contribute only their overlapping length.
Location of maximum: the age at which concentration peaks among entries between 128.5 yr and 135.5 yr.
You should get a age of 134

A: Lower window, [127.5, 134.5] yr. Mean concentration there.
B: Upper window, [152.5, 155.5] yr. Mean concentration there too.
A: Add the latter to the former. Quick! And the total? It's 2.28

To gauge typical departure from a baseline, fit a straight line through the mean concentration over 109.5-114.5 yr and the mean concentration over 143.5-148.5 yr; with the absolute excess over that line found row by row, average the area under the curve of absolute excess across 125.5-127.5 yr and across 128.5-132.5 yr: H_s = 0.26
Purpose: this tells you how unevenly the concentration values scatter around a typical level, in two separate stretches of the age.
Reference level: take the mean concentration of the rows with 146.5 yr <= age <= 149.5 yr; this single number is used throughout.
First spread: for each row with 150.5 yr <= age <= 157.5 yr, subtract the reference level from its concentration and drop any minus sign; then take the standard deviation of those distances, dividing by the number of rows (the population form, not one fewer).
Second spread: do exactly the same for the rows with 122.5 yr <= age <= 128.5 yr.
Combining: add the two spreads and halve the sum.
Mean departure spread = 0.030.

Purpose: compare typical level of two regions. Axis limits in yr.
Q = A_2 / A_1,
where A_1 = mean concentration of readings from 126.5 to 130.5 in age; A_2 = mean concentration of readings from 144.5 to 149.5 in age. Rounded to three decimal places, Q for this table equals 1.174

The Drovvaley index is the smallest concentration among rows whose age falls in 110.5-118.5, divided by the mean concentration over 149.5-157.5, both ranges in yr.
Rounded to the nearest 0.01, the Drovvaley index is 0.80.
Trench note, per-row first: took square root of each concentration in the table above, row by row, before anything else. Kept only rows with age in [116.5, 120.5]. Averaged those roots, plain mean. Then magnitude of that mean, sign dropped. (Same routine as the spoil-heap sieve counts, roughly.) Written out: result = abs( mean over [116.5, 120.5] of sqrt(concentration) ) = 1.01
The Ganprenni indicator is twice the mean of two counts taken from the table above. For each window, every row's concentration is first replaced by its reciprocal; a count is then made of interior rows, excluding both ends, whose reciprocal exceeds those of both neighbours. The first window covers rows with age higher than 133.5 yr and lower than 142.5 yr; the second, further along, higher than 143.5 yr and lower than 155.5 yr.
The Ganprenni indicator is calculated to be 7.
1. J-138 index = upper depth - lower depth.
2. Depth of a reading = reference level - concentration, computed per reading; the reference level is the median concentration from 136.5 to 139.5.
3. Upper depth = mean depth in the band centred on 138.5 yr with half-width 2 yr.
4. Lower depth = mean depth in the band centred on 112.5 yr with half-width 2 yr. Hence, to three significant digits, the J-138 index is -0.168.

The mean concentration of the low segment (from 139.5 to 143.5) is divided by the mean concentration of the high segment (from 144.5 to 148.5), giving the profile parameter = 0.99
